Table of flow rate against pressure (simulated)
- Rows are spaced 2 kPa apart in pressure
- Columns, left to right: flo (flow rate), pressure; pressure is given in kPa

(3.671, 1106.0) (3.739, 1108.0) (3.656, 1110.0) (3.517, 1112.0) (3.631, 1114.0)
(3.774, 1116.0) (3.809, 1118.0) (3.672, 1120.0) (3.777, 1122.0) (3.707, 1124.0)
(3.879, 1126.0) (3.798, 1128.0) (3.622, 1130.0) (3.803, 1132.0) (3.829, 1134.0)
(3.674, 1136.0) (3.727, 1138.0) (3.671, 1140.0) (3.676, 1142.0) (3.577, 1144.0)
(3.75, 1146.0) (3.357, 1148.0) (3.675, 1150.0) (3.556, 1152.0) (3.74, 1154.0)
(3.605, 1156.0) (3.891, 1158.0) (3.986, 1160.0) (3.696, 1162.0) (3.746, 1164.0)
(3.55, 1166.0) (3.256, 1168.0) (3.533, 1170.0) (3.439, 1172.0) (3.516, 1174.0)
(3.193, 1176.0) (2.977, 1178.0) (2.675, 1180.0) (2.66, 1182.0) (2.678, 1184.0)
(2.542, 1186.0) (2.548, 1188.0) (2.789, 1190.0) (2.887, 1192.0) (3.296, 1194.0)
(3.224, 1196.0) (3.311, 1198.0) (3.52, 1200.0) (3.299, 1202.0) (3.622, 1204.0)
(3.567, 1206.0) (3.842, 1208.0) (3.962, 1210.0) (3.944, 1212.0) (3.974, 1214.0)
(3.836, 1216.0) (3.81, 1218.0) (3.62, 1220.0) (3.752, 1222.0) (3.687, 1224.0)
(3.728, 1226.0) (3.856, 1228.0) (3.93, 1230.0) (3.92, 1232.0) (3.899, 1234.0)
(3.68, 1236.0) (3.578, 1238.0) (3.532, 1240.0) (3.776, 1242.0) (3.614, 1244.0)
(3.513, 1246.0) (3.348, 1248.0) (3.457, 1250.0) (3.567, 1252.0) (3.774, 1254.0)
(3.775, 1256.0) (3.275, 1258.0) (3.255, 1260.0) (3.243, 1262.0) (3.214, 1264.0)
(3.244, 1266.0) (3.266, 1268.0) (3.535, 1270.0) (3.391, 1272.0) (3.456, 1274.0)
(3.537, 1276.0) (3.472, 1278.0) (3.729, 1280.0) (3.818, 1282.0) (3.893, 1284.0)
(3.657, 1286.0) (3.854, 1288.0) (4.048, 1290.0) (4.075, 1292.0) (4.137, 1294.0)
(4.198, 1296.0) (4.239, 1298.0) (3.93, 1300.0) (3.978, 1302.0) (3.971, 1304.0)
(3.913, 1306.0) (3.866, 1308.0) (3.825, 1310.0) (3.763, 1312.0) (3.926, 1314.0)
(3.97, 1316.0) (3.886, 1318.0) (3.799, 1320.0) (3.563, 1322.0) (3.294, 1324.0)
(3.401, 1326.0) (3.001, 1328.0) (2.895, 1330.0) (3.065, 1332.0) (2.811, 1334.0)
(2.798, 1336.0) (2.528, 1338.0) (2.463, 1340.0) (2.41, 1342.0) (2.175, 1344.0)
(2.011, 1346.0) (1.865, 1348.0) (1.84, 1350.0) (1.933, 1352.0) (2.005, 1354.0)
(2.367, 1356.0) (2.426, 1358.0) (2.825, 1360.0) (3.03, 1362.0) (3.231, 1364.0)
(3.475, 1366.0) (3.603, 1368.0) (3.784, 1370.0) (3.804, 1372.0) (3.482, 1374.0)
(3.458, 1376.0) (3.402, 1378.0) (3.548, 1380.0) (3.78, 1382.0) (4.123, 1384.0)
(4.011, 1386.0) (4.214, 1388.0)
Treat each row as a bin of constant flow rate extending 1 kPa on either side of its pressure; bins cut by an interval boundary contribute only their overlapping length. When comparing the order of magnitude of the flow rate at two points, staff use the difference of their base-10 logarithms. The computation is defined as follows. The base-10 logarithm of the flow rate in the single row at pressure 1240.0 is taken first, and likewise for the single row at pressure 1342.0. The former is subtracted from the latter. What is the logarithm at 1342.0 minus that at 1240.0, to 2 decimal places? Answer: -0.17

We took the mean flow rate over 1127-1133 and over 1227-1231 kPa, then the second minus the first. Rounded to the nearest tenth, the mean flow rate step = 0.2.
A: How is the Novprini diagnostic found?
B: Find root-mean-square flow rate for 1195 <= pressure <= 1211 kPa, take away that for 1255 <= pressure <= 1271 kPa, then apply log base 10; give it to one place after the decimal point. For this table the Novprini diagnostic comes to -0.7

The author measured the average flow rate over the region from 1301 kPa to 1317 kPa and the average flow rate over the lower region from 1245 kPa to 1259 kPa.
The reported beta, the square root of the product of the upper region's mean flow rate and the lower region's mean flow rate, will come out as 3.71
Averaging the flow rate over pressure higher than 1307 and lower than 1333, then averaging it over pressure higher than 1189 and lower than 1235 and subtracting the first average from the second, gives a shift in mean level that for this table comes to 0.1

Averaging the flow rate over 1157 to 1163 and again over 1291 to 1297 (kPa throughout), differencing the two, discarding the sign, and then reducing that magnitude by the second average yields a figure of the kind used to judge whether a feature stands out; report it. -3.86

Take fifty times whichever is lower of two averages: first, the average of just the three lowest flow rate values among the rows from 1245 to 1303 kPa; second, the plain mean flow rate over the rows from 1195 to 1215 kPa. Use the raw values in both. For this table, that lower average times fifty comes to 162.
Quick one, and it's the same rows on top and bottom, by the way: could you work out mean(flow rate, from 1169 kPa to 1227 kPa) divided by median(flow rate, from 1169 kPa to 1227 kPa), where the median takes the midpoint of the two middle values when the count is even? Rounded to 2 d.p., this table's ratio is 0.96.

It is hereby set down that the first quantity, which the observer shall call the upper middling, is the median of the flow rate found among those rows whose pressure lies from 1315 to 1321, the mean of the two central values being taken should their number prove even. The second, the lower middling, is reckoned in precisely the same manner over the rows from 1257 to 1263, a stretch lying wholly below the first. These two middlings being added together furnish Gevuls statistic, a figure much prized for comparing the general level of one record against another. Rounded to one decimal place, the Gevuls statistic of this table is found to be 7.1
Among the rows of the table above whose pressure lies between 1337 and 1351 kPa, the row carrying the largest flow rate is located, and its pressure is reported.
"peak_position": 1338.0 kPa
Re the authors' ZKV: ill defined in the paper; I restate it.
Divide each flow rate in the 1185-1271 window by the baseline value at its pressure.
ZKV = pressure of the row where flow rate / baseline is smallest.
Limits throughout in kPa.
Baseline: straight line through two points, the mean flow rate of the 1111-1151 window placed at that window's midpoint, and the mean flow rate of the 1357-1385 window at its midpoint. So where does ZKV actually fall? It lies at 1186.0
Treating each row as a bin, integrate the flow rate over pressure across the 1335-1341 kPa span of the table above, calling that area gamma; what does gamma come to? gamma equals 15.6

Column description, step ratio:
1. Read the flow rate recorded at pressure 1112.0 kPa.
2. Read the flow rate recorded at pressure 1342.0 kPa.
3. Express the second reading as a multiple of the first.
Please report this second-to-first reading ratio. 0.69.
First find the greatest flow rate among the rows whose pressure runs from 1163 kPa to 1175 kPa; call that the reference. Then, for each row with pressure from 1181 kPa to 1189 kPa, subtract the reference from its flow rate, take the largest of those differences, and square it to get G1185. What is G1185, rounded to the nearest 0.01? 1.14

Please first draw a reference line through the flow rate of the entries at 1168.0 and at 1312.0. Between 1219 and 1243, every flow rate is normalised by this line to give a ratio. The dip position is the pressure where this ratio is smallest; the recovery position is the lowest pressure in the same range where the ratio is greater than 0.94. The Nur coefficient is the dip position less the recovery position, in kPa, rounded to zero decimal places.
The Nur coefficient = 20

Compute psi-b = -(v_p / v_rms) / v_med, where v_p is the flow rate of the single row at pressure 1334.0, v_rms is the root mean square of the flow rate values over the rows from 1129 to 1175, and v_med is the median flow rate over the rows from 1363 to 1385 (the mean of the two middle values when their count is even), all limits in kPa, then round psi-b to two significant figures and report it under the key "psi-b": -0.22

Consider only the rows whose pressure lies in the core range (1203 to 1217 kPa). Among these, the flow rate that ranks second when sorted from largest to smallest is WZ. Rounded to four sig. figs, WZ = 3.962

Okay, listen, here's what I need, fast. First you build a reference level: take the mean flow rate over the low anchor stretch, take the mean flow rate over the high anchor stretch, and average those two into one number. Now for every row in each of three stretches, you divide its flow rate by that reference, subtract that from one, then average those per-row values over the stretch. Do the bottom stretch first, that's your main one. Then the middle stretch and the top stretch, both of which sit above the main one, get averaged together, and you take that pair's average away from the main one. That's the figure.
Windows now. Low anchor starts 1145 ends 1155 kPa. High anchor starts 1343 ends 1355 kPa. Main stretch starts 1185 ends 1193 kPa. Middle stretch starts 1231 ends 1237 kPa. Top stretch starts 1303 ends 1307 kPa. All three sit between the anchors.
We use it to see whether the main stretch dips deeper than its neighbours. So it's 0.43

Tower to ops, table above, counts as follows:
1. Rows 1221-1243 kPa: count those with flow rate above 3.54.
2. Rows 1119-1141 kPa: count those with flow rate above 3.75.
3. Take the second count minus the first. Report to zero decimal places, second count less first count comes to -5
